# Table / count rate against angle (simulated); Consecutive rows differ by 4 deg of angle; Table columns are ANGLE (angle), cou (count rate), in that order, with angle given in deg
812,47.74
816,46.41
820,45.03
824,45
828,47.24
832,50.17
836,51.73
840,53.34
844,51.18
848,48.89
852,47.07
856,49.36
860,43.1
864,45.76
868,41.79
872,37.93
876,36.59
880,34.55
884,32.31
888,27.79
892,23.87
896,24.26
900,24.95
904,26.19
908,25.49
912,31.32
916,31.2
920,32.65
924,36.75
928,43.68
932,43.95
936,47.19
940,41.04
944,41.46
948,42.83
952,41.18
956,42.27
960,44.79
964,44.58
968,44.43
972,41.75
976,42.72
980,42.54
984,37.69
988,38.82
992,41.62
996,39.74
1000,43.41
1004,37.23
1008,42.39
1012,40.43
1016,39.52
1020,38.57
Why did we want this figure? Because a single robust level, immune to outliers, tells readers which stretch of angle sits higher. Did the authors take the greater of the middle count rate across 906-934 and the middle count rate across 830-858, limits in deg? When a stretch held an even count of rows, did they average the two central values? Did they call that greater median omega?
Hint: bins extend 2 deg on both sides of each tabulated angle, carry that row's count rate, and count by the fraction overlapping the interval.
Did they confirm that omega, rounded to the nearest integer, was 50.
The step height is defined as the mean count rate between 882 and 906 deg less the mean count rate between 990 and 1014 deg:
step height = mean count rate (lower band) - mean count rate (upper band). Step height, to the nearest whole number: -14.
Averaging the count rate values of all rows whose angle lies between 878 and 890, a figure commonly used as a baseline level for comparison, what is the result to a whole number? 32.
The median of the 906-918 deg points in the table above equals 31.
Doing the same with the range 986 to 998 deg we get 40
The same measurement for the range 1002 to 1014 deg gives 40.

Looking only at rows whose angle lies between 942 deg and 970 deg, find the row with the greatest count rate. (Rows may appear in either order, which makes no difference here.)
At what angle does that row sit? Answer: 960 deg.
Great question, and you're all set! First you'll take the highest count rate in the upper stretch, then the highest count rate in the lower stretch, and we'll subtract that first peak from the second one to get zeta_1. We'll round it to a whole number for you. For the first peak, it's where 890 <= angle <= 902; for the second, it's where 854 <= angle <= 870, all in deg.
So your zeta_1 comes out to 24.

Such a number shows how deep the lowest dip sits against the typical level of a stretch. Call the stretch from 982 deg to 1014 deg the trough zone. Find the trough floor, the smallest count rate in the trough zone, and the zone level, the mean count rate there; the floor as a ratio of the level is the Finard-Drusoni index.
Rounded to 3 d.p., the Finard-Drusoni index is 0.927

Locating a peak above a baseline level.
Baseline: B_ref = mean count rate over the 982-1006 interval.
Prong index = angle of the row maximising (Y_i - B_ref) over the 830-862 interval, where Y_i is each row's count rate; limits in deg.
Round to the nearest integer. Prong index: 840 deg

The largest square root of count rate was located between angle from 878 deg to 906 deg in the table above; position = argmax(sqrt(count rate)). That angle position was 880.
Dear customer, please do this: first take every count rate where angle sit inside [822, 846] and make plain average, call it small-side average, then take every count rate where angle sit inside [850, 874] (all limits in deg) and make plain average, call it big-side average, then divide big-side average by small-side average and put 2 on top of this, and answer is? 2.9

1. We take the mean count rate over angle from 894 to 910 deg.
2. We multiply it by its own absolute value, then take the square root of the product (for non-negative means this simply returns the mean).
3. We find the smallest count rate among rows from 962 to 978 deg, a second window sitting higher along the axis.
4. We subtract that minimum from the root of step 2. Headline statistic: -17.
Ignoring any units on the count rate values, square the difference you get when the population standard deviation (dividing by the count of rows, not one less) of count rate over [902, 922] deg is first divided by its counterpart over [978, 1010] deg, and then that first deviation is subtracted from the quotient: 2.6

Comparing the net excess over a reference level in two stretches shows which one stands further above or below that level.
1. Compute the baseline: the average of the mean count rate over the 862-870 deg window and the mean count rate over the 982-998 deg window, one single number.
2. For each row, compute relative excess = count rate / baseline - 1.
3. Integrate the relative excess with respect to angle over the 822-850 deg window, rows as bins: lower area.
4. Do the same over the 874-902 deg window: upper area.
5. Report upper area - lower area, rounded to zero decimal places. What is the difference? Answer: -14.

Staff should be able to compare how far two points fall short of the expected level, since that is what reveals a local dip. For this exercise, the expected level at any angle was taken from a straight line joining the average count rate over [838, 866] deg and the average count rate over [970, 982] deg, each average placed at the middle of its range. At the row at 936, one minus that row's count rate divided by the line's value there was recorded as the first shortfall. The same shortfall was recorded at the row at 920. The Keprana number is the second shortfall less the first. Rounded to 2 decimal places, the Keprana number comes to 0.34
